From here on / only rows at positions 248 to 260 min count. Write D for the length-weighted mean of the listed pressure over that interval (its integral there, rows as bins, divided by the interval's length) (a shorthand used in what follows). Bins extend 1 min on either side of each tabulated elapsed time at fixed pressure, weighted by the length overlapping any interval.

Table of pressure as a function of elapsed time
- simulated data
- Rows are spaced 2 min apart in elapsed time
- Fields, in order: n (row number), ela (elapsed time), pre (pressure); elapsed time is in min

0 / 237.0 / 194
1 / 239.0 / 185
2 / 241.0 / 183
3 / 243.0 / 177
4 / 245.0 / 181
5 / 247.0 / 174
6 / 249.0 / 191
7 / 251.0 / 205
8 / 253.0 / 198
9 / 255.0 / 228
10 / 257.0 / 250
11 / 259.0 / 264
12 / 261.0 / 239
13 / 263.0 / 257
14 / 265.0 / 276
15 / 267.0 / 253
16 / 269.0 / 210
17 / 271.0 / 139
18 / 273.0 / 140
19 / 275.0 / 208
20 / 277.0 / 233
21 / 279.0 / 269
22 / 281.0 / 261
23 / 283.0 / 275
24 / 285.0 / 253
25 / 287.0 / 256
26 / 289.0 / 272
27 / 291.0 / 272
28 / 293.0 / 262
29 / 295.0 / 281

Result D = 223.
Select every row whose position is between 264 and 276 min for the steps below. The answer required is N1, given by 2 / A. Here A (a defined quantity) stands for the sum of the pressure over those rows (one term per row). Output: 0.0016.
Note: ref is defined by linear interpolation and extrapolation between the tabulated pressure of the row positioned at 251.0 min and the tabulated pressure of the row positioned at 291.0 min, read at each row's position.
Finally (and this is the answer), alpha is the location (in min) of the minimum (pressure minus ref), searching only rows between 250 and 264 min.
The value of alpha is 253.0 min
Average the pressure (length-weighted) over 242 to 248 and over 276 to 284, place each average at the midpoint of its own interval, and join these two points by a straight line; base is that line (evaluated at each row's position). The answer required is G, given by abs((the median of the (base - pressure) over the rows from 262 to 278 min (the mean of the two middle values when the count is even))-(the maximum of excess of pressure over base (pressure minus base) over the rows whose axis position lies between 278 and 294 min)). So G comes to 10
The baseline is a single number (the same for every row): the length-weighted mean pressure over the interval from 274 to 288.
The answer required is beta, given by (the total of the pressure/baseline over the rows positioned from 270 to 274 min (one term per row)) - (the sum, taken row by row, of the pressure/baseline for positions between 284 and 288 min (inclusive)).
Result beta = -0.92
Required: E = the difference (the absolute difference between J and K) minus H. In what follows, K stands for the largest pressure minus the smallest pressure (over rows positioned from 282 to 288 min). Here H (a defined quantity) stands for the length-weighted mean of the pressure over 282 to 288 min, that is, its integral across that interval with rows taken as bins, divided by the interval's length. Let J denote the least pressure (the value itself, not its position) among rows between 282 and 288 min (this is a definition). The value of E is -30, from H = 261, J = 253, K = 22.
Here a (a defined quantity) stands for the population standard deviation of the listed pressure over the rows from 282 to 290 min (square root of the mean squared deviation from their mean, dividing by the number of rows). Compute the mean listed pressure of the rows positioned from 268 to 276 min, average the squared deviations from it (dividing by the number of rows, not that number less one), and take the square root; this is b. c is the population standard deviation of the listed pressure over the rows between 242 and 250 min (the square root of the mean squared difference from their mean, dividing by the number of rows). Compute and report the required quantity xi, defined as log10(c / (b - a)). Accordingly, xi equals -0.6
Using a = 9.6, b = 35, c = 6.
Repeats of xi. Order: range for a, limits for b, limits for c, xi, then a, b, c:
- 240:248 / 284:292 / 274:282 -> 0.7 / 3.5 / 9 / 24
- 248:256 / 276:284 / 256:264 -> 0.6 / 13.9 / 16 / 9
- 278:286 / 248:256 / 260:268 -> 0.4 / 8.3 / 14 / 13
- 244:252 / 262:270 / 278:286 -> -0.2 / 11.6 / 24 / 8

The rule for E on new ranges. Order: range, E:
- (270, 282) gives -199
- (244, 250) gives -25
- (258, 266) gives -57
